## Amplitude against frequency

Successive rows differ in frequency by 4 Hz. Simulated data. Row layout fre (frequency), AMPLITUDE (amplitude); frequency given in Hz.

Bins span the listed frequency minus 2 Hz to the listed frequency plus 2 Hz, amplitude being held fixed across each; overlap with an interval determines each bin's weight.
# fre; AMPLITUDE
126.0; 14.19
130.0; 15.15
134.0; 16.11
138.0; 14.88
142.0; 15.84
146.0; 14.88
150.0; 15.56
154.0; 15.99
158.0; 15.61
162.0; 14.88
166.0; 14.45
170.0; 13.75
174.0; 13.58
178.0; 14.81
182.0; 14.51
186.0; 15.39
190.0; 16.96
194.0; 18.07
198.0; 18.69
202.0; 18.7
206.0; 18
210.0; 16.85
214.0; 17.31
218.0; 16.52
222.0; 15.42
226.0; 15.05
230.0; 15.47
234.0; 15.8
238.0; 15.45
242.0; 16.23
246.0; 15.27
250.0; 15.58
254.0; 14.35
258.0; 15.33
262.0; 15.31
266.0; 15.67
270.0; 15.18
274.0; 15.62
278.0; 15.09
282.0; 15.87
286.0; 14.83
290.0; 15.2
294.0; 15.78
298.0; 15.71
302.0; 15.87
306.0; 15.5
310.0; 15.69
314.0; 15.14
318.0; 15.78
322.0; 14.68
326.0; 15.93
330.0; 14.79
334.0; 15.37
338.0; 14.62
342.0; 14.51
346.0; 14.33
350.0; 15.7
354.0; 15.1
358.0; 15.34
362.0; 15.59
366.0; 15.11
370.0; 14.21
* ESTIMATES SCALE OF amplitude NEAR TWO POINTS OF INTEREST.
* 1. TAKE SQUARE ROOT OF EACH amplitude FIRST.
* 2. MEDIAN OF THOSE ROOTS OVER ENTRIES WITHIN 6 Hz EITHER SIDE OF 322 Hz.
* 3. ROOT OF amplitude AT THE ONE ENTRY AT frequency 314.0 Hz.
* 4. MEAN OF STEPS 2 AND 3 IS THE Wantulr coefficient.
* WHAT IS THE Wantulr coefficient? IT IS 3.932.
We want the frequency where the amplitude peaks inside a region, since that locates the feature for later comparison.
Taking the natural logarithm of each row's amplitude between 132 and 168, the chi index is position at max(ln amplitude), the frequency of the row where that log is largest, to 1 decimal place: 134.0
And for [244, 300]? 282.0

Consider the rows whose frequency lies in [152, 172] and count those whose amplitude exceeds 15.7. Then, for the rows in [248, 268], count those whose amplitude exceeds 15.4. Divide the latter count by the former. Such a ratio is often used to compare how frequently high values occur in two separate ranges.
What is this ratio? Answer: 2.0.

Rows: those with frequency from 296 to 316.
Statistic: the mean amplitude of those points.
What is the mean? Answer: 15.58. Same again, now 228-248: 15.64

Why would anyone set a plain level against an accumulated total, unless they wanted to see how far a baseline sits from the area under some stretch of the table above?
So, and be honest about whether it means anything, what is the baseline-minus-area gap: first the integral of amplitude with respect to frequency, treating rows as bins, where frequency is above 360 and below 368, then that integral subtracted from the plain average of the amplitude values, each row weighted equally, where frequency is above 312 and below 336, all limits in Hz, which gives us -108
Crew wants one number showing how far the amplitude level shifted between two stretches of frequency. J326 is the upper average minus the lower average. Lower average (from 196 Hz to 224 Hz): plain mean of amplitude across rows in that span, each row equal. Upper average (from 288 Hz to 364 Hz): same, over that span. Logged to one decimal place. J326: -2.1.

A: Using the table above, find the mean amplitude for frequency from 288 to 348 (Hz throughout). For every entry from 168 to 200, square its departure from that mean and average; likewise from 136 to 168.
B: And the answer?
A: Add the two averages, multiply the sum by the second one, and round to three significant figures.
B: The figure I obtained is 1.04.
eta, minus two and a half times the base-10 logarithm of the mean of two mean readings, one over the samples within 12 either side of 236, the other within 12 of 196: -3.05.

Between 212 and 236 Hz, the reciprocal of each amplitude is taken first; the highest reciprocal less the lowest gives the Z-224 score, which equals 0.0087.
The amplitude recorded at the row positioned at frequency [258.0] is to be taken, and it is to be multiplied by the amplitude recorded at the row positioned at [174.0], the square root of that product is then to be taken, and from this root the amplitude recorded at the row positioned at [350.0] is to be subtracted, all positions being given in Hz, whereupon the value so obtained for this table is -1.3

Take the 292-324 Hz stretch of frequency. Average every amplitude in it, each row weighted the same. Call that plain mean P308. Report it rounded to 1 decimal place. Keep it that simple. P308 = 15.5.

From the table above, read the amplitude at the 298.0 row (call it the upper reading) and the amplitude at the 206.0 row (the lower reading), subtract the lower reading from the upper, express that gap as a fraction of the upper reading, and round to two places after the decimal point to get -0.15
